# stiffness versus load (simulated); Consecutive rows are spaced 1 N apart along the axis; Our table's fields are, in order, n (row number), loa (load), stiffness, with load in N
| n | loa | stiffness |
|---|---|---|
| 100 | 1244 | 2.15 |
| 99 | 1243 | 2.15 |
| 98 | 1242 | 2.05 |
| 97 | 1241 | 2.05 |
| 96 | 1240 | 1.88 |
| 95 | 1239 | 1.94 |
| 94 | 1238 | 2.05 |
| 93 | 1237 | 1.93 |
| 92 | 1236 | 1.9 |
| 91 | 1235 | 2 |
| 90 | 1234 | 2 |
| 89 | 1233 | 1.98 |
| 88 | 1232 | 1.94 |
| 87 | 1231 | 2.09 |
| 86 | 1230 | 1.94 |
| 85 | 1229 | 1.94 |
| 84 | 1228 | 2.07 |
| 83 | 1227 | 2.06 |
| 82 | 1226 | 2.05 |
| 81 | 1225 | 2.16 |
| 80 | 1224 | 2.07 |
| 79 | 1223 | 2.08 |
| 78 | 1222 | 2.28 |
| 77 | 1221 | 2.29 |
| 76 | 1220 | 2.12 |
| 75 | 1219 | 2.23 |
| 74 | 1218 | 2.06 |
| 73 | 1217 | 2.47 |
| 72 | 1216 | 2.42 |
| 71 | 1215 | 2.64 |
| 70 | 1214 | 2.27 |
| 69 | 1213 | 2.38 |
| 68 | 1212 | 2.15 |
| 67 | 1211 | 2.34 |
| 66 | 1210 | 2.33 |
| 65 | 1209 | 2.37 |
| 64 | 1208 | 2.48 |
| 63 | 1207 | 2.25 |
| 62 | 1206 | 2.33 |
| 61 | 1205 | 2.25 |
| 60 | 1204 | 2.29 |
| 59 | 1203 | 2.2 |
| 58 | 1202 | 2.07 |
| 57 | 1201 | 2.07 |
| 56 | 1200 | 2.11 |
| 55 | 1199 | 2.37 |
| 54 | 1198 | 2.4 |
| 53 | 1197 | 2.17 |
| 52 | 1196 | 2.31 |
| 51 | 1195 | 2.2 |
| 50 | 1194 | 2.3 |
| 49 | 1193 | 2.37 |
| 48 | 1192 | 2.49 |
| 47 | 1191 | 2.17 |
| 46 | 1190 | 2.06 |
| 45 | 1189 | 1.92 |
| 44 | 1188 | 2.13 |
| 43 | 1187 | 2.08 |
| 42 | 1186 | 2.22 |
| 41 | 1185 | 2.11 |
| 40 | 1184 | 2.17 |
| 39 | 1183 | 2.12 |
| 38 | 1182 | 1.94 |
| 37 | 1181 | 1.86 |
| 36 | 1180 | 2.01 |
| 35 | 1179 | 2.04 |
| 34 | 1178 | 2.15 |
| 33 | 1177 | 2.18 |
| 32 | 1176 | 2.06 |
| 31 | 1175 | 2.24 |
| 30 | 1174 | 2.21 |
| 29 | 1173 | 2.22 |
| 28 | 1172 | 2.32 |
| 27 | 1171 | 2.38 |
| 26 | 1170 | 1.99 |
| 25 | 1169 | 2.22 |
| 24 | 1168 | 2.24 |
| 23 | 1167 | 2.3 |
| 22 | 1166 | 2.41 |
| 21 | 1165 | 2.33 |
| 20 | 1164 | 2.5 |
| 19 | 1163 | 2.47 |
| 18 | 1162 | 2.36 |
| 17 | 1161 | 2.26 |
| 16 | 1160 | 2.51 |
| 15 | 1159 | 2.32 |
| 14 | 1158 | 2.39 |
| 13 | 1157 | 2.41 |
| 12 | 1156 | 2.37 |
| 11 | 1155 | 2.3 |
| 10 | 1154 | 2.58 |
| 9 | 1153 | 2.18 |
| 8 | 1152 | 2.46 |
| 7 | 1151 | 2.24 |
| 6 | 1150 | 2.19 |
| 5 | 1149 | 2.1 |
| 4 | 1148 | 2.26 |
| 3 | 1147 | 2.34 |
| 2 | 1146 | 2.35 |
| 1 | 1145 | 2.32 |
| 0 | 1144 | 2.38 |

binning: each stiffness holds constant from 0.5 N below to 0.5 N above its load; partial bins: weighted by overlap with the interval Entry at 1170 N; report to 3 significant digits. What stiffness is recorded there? 1.99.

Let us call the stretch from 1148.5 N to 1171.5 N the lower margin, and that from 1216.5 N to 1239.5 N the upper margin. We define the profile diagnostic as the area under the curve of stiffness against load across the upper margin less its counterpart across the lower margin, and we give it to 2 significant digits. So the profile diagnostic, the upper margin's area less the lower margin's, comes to -5.9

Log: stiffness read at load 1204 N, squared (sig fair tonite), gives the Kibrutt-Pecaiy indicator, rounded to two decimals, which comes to 5.24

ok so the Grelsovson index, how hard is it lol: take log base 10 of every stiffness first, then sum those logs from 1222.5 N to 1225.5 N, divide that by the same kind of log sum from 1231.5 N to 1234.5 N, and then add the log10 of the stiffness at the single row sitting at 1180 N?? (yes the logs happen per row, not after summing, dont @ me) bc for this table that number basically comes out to 1.40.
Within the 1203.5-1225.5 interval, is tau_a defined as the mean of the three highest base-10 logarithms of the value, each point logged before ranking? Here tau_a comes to 0.403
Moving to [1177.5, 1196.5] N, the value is 0.378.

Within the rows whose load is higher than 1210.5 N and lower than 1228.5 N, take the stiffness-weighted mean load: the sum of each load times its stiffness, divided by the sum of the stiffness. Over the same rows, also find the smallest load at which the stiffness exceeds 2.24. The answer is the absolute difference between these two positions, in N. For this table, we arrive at 8.3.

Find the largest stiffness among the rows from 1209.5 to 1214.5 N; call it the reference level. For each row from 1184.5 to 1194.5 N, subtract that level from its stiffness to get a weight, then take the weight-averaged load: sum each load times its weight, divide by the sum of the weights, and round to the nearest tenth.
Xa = 1188.2 N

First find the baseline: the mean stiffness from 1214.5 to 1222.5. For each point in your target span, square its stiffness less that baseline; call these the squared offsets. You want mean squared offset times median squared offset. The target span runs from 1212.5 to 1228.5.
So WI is 0.0011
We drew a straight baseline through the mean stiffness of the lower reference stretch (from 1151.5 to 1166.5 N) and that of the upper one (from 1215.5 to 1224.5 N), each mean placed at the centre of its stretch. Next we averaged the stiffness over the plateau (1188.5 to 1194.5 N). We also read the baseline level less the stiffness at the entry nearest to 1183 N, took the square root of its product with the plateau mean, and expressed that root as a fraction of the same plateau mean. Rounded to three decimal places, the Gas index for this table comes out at 0.304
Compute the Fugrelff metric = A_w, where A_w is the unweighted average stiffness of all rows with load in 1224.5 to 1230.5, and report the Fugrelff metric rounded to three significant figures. 2.04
